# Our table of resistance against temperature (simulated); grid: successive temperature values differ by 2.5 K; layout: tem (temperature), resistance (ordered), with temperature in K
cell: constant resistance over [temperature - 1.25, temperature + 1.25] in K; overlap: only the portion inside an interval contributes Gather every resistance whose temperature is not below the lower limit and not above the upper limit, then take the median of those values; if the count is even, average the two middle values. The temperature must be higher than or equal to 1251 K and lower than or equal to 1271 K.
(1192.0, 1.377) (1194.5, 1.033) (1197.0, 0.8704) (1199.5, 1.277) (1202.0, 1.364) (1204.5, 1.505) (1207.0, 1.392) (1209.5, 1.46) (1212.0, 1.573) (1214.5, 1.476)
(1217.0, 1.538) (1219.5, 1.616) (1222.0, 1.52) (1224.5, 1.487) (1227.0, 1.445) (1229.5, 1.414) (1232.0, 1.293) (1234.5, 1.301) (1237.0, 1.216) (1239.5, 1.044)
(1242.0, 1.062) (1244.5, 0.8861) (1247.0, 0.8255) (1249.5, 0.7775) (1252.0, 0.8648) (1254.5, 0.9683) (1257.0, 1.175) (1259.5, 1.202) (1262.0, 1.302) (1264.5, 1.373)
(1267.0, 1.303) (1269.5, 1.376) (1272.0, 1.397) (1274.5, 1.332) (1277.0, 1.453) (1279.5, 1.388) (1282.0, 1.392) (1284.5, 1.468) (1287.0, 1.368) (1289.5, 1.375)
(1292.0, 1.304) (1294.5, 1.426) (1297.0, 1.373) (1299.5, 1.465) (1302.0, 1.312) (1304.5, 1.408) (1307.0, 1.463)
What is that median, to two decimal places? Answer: 1.25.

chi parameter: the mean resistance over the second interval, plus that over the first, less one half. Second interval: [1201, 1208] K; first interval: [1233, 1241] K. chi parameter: 2.11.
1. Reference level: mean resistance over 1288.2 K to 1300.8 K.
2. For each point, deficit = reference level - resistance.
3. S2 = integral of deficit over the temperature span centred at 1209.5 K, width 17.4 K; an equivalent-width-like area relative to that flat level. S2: -1.5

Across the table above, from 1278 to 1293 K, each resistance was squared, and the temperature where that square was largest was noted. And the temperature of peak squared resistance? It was 1284.5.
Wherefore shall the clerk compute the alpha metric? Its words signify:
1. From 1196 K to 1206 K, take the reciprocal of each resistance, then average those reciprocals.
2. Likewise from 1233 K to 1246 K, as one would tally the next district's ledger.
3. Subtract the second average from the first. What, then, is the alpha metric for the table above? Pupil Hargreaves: -0.1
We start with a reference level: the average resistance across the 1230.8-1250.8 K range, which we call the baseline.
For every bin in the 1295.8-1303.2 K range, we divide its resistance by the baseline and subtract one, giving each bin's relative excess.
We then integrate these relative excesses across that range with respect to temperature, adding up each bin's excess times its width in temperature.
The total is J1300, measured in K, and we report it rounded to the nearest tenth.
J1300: 2.4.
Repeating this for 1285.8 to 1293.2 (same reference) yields 2.1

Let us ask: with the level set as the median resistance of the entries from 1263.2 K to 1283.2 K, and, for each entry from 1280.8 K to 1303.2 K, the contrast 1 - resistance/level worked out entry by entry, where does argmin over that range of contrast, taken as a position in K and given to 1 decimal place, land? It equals 1284.5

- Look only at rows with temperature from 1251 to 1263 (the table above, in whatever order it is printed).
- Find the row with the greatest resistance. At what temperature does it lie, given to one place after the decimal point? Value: 1262.0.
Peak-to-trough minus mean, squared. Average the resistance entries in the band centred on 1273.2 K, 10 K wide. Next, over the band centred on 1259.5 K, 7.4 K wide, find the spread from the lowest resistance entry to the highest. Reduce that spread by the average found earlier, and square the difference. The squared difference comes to 1.6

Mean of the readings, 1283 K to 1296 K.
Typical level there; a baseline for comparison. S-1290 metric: 1.39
